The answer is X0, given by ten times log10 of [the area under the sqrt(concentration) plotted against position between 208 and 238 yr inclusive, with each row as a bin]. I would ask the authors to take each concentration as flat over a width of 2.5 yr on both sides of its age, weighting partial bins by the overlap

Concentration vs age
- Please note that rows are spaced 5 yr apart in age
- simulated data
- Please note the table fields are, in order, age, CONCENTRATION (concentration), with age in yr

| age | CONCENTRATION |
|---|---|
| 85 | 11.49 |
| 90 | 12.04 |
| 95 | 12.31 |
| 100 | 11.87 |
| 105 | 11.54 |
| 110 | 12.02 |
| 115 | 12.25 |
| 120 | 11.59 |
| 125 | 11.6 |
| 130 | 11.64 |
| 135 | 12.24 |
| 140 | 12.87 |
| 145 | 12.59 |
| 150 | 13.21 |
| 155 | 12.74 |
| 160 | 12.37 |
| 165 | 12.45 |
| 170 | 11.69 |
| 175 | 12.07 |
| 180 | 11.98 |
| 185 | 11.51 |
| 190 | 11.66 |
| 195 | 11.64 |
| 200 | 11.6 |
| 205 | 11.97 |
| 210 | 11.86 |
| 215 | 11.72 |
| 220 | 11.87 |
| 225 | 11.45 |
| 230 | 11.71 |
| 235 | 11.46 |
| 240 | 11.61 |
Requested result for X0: 20.1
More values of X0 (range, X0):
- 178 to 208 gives 20.1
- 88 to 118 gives 20.2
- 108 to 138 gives 20.1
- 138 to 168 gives 20.3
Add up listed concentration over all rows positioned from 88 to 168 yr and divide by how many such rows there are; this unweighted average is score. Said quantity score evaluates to 12.2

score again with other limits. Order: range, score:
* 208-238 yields 11.7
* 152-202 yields 12.0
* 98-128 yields 11.8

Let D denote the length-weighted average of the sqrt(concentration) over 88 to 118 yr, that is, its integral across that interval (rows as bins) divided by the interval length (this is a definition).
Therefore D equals 3.46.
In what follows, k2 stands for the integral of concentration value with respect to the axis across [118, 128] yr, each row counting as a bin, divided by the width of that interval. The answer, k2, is 11.6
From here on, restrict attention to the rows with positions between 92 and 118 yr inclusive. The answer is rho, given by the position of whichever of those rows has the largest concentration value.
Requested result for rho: 95 yr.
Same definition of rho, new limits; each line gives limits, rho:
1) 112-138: 115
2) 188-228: 205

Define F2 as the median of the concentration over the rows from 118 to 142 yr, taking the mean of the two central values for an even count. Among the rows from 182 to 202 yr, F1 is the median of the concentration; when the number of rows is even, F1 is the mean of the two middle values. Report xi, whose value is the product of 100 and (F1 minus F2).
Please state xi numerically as -2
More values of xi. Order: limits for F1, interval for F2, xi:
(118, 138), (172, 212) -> -14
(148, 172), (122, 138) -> 81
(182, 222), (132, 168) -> -90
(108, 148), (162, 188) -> 15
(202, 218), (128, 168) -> -66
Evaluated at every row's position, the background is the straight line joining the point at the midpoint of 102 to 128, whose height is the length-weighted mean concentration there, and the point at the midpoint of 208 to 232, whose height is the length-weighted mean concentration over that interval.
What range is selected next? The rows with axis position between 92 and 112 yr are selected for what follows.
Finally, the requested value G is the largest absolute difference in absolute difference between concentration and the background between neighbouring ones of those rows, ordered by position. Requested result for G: 0.44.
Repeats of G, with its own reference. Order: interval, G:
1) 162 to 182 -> 0.62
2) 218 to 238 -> 0.26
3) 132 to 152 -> 0.63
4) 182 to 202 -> 0.15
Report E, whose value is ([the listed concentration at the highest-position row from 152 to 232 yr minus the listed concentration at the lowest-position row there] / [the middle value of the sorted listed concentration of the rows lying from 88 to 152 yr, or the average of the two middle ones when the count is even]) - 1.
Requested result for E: -1.09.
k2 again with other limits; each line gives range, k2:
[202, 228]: 11.8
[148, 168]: 12.7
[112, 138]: 11.9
